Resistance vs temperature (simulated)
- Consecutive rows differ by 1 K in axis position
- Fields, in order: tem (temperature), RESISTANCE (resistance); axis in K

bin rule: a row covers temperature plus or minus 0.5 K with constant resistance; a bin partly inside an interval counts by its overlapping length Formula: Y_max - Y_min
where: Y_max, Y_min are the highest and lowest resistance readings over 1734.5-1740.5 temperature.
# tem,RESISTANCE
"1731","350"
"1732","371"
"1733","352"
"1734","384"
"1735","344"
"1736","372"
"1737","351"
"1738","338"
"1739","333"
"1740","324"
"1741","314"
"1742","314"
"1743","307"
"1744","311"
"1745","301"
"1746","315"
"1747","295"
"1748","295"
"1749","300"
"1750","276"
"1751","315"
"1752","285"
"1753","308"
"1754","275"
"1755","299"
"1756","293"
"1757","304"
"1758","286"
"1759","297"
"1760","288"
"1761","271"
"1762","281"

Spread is 48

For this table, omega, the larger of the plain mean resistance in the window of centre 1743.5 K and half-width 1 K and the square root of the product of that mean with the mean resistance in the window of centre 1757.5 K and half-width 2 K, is 309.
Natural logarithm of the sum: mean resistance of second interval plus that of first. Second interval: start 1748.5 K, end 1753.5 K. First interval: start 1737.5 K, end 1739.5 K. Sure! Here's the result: 6.45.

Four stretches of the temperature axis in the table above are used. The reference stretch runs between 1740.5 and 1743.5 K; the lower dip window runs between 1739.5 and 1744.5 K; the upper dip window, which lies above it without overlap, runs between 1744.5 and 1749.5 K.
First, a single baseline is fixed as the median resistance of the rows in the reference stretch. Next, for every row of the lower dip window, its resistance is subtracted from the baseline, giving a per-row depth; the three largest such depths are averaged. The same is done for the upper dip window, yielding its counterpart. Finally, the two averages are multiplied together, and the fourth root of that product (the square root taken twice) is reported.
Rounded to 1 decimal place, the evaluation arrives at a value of 2.8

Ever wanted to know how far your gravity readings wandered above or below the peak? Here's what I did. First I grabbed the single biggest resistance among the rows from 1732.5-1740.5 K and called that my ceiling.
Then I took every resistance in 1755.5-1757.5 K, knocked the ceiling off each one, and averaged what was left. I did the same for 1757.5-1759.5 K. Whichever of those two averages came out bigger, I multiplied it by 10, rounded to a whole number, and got -855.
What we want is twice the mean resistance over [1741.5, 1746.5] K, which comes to 619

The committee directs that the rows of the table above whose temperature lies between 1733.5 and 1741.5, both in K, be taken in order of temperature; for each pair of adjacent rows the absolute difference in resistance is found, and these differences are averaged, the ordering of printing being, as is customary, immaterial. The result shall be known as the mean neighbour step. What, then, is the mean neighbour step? 18.0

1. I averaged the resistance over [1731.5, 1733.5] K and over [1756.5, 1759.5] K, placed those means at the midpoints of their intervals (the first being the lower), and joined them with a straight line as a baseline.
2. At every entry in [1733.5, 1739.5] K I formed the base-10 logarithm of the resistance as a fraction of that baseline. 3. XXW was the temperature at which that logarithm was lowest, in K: 1739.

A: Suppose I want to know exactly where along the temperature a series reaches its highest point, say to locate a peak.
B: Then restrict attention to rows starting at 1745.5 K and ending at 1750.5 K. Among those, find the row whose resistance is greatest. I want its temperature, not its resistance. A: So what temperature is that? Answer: 1746 K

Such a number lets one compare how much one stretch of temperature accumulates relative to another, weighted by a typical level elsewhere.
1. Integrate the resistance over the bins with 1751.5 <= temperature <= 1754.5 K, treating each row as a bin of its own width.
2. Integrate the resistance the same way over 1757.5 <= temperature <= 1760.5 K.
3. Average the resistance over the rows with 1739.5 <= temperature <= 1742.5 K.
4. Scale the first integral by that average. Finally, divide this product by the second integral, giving 316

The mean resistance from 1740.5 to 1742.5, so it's 314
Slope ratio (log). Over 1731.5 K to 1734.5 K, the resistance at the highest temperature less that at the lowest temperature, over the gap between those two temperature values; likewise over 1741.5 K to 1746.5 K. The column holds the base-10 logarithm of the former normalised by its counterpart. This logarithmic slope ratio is 1.4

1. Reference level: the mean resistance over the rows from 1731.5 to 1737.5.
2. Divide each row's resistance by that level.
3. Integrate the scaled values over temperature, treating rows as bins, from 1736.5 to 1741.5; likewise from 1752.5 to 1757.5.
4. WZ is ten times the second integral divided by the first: 8.9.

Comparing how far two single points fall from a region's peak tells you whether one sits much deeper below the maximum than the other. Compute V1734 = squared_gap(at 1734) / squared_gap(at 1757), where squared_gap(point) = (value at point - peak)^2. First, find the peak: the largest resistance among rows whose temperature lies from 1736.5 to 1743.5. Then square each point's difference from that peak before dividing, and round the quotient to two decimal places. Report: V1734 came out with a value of 0.49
